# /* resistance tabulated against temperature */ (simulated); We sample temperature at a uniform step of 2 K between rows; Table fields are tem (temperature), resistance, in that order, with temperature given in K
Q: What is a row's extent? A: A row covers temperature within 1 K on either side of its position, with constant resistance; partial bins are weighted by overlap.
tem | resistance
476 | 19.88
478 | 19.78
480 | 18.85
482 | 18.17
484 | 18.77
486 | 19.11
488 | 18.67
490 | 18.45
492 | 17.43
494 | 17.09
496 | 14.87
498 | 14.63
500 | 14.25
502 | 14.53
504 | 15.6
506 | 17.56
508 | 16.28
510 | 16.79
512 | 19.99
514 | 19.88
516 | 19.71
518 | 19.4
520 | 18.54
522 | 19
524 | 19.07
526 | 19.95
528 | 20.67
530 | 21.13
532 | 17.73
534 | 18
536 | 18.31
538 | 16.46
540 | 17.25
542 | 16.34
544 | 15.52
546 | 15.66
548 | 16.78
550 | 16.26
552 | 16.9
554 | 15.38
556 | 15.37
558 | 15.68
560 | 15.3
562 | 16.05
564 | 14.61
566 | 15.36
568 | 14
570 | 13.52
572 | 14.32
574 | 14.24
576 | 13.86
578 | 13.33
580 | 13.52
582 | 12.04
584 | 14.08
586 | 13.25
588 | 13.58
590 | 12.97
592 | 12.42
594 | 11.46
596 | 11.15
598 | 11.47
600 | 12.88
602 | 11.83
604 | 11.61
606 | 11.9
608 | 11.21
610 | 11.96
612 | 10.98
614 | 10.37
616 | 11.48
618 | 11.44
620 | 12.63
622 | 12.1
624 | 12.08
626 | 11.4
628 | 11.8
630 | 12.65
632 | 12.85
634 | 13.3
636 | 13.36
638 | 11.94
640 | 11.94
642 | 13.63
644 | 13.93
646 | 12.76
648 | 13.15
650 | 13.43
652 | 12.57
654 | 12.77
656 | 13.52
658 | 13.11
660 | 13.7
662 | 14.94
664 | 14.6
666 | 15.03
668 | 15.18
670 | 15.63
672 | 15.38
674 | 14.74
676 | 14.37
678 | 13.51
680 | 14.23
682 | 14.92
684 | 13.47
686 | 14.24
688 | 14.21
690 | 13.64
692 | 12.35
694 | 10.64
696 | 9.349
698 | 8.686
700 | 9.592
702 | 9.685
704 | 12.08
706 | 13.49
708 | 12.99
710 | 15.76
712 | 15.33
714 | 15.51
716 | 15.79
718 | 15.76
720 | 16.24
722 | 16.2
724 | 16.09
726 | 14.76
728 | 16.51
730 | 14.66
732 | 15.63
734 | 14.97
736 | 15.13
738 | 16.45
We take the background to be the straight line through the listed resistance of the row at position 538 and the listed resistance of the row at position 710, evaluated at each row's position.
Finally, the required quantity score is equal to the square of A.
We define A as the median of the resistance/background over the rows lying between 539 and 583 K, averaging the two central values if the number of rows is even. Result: 0.88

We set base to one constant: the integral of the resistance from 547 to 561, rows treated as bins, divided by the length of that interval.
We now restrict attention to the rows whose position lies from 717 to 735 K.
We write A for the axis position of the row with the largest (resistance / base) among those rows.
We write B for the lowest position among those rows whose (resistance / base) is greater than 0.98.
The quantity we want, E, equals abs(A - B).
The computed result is 10 K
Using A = 728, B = 718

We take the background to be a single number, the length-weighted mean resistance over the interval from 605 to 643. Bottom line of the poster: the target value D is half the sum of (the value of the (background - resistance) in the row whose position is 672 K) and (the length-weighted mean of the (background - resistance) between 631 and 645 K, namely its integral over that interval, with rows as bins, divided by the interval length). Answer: -2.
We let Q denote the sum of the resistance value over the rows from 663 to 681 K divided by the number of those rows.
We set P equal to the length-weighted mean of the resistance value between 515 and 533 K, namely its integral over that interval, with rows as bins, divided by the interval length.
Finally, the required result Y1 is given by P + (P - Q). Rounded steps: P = 19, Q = 14.7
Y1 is 24.2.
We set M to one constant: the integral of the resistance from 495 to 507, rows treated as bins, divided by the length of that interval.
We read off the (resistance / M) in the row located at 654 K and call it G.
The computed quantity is 0.84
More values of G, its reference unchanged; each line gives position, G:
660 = 0.90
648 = 0.86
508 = 1.07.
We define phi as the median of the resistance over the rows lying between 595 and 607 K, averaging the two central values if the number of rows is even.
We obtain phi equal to 12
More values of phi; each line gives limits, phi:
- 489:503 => 15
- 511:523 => 20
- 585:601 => 13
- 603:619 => 11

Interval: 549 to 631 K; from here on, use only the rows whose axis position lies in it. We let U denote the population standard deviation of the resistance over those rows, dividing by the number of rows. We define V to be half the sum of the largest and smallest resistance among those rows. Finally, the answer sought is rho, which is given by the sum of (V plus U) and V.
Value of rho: 29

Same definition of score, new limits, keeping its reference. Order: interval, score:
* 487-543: 1.18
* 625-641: 0.59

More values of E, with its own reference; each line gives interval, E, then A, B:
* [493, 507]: 12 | 506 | 494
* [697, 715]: 0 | 710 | 710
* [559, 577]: 0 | 562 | 562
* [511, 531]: 18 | 530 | 512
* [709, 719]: 6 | 716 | 710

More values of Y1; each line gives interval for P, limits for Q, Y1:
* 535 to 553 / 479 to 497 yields 15.3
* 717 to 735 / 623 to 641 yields 18.9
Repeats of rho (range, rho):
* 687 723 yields 27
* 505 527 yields 38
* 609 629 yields 24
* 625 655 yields 26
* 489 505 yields 34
